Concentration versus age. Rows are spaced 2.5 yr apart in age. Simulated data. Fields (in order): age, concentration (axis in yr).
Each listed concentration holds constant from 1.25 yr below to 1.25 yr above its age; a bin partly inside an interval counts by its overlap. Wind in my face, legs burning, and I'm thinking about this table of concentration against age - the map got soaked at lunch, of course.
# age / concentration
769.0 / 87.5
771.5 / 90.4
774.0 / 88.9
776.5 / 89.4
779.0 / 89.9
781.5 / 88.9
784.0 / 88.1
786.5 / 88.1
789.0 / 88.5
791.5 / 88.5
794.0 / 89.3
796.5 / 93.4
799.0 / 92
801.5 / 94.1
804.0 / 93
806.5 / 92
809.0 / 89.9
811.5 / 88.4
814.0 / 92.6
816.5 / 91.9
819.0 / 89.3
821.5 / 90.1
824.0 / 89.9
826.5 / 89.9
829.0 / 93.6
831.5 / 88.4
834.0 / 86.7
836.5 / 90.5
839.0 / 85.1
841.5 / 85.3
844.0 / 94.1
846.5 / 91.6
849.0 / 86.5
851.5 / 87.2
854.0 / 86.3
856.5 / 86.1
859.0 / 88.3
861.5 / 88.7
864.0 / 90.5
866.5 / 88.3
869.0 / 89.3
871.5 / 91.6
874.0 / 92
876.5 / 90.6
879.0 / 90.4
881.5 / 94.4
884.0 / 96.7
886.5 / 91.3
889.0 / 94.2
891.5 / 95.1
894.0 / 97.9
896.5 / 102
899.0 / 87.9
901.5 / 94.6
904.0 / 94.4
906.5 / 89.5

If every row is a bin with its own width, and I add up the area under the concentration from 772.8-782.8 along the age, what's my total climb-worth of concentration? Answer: 893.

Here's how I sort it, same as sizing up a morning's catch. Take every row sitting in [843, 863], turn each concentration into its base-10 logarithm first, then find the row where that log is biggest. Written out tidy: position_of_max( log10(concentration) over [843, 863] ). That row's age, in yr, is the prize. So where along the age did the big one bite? 844.0 yr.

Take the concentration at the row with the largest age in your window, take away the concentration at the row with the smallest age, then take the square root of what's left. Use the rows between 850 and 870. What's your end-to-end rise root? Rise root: 1.4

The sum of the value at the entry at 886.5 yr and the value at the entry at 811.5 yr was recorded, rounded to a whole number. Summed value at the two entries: 180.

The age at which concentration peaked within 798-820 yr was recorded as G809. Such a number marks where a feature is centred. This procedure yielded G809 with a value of 801.5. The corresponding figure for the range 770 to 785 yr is 771.5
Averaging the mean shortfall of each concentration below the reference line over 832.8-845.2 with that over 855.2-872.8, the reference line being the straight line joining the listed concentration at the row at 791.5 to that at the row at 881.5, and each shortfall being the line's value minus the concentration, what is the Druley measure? 3.8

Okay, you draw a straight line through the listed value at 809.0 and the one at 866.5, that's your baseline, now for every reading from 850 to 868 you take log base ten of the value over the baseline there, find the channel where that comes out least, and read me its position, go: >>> 856.5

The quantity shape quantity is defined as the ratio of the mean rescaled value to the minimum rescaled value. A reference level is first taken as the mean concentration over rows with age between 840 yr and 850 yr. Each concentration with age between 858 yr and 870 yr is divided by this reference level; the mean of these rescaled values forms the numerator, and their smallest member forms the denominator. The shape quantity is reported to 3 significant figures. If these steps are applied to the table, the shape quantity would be 1.01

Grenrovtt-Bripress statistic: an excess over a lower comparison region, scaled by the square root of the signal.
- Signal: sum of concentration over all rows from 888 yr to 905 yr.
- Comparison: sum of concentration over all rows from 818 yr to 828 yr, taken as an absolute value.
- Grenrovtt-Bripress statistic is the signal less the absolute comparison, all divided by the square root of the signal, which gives 12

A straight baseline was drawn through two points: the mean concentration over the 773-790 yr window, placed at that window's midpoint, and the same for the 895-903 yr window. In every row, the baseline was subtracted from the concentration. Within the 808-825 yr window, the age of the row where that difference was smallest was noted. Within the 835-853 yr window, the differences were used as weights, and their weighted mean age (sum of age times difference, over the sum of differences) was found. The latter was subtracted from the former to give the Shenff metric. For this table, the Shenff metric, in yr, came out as -33.0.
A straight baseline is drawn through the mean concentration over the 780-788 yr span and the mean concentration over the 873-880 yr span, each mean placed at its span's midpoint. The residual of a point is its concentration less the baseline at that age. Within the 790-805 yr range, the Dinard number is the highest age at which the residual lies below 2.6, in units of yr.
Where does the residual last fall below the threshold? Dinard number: 794.0 yr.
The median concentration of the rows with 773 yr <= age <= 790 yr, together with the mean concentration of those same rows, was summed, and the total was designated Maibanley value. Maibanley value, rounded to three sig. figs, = 178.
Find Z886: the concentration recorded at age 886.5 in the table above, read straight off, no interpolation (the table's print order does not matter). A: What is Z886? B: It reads 91.3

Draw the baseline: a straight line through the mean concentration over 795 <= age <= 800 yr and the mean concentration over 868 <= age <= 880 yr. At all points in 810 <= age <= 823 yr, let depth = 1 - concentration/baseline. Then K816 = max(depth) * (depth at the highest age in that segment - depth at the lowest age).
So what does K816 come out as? -0.001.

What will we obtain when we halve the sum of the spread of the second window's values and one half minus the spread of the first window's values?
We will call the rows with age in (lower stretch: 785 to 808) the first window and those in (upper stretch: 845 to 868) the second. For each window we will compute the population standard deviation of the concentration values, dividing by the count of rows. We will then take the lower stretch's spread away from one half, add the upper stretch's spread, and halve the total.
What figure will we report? 0.03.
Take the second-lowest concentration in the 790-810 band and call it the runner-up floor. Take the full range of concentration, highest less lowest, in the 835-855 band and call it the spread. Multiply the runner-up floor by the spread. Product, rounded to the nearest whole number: 804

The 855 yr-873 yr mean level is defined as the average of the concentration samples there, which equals 89.0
